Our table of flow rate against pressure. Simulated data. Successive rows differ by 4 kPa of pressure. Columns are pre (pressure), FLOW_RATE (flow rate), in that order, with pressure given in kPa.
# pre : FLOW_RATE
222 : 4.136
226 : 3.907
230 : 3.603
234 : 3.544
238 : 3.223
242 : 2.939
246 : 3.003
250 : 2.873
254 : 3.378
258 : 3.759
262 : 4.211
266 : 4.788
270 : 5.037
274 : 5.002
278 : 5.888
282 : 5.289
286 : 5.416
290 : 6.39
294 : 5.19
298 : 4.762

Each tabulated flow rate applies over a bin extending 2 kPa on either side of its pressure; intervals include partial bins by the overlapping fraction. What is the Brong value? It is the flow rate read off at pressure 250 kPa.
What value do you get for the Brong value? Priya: 2.873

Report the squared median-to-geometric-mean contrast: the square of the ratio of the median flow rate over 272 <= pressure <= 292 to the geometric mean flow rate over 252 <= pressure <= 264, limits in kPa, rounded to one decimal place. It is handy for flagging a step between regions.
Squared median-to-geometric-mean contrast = 2.1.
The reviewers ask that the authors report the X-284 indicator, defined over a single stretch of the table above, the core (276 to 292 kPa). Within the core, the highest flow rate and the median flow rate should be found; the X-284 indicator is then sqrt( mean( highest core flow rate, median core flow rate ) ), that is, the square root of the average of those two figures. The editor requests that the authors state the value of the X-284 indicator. 2.5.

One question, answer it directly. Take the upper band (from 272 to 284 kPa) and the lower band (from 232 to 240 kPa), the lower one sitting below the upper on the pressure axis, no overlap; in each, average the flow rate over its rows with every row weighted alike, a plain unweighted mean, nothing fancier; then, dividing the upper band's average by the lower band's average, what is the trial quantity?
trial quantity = 1.6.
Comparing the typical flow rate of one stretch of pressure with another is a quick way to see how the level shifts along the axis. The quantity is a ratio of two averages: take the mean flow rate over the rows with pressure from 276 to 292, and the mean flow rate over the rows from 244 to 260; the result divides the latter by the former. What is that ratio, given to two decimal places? 0.57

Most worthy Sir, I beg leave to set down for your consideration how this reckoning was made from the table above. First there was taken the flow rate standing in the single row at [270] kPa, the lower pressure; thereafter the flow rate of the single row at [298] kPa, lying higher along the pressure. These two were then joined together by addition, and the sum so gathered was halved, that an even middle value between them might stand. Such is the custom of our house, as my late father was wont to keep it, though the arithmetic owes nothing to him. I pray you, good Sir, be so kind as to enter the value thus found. 4.9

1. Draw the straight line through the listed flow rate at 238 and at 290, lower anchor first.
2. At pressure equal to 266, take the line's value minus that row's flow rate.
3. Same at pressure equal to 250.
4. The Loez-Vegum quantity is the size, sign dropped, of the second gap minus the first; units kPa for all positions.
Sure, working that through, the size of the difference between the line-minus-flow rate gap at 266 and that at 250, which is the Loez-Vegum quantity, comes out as 0.9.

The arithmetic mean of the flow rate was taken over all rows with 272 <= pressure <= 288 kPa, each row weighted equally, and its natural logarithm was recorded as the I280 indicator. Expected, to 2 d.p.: 1.69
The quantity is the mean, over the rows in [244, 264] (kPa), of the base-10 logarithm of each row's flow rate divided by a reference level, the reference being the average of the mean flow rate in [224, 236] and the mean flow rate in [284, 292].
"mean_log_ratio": -0.15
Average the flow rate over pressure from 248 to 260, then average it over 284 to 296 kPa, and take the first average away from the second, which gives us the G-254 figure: 2.3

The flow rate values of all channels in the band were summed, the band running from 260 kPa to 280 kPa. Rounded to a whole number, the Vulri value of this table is 25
